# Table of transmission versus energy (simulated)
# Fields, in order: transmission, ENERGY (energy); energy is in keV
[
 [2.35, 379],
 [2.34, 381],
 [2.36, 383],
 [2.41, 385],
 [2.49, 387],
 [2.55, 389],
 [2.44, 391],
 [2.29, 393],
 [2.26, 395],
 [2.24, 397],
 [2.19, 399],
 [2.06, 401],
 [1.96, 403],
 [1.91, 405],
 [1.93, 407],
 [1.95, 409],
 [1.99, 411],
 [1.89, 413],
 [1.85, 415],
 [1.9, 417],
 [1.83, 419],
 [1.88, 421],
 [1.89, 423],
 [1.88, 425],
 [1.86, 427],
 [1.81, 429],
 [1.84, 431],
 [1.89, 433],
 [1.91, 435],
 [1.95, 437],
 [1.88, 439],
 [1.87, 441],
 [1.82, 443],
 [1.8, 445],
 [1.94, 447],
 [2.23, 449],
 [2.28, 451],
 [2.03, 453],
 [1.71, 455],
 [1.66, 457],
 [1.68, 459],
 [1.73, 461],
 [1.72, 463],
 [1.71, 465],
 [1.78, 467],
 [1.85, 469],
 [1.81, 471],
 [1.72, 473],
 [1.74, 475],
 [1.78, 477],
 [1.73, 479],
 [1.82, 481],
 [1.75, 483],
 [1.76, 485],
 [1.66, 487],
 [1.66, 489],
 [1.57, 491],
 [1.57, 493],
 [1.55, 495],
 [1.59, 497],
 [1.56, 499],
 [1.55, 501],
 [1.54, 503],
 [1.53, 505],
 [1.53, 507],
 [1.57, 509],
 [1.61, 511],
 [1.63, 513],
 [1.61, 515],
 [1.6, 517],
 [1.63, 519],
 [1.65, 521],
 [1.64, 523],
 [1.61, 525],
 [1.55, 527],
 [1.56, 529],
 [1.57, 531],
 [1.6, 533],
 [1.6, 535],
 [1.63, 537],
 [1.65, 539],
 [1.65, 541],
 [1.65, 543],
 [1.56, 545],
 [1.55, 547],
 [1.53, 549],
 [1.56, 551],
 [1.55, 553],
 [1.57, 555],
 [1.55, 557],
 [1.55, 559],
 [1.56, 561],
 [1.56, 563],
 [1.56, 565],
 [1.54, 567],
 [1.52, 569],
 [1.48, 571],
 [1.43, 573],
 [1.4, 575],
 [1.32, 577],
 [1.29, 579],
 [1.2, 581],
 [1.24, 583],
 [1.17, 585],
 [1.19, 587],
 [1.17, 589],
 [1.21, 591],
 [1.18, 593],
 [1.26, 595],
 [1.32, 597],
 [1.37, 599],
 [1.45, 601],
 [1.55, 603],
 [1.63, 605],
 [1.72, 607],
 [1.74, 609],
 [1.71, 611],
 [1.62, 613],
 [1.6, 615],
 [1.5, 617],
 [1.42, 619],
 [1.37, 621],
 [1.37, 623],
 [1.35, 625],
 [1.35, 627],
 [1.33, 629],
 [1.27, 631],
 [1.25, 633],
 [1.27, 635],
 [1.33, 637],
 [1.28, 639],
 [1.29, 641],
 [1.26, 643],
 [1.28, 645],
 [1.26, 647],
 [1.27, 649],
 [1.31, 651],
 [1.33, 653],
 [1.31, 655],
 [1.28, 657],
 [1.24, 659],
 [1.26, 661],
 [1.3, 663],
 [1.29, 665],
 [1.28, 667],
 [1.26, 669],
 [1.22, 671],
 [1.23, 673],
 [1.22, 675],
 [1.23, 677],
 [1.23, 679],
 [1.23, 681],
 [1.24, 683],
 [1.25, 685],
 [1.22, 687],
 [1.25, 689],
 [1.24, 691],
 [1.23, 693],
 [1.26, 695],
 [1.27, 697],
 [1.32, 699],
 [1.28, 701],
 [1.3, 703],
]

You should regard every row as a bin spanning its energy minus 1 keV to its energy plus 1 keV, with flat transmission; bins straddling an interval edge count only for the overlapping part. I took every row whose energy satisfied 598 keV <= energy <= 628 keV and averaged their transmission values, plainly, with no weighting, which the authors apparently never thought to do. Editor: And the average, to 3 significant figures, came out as 1.52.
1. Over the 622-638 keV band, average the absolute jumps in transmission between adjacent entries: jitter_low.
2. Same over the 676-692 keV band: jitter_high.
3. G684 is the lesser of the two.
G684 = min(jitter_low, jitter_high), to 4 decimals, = 0.0129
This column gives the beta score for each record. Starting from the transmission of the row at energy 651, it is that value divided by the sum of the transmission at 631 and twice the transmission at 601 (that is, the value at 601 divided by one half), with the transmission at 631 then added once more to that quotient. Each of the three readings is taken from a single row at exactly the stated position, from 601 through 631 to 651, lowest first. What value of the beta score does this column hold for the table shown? 1.58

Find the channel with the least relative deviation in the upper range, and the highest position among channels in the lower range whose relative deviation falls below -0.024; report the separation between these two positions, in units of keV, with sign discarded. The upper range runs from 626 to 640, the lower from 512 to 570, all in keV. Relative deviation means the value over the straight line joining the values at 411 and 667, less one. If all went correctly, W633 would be 80 keV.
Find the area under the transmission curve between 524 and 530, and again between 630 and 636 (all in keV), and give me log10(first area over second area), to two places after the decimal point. 0.10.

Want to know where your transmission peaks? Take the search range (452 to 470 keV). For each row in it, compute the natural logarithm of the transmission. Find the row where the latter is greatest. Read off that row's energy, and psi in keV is 453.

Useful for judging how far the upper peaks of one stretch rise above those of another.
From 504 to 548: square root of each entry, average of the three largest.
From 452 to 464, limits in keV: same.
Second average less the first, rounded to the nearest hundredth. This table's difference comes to 0.07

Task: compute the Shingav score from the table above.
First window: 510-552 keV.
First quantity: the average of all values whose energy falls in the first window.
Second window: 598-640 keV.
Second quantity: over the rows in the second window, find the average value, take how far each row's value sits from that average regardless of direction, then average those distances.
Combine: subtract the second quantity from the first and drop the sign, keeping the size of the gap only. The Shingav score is 1.46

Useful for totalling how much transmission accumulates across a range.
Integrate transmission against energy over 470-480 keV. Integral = 18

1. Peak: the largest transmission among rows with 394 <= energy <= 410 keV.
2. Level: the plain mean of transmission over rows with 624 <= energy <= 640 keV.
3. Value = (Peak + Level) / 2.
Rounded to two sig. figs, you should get 1.8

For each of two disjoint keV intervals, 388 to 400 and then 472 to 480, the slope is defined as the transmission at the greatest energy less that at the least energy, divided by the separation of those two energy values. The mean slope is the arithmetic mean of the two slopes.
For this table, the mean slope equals -0.017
